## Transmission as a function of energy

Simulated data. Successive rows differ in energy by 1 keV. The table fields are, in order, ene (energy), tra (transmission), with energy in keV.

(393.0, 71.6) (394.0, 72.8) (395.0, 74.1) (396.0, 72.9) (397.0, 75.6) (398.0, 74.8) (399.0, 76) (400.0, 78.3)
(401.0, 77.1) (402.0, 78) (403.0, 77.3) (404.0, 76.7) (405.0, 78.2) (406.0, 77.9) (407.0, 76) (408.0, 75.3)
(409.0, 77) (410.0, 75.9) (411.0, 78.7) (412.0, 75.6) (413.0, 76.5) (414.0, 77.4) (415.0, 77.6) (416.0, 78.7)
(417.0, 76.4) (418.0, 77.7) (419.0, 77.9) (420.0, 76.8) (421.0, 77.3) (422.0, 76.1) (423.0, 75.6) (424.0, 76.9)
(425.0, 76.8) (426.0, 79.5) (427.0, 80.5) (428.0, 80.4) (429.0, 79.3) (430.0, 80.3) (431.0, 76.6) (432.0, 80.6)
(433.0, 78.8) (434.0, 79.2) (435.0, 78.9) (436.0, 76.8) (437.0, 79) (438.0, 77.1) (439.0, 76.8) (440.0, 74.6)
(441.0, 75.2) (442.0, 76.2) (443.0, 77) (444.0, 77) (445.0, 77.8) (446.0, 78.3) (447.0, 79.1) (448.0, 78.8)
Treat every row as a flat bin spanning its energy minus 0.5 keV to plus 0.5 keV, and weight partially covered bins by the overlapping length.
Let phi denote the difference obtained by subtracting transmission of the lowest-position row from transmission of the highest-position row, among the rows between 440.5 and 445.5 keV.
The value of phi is 2.6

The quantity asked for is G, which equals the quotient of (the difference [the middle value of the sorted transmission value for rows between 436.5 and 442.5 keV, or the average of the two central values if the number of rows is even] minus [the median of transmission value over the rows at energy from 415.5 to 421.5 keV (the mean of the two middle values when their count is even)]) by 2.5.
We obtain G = -0.4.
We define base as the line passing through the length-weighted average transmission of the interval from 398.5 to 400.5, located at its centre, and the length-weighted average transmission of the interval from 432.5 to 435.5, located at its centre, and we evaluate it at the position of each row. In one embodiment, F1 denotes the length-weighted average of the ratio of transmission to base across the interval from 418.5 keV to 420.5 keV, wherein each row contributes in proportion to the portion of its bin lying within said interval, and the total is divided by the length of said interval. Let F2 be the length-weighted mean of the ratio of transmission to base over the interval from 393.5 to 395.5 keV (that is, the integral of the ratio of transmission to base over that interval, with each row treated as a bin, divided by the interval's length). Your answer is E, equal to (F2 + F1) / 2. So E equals 0.972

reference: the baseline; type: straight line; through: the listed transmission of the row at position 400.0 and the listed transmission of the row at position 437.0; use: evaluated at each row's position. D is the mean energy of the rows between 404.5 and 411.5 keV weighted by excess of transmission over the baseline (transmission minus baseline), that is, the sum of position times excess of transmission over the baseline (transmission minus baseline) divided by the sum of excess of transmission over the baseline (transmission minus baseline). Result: 408.2 keV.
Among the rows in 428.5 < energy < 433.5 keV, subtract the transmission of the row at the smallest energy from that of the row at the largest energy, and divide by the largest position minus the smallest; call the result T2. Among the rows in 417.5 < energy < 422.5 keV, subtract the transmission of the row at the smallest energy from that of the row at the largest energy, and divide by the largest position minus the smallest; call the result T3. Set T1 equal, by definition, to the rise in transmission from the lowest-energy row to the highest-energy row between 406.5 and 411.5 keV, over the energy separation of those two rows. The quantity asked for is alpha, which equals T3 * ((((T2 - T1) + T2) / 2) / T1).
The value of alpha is 0.3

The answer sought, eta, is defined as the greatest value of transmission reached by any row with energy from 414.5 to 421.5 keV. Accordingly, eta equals 78.7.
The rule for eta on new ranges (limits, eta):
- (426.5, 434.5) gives 80.6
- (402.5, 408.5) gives 78.2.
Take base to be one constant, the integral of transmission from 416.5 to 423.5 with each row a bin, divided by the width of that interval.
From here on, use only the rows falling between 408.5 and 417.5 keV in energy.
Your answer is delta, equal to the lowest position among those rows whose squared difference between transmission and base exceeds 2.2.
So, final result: 411.0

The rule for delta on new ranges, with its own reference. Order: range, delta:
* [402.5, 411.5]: 408.0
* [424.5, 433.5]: 426.0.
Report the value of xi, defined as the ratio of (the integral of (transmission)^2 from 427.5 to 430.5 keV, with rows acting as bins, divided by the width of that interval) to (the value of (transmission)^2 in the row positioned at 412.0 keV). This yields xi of 1.120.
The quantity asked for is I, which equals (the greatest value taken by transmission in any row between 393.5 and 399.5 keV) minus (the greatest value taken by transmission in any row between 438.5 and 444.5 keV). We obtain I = -1.0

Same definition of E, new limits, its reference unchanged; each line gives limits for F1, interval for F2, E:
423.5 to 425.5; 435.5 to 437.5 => 0.982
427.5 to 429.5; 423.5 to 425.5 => 0.997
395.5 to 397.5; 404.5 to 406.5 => 0.986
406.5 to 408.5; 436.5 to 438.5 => 0.981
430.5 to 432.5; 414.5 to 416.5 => 1.000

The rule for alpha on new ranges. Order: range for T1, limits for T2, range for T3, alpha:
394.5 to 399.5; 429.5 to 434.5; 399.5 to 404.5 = 0.4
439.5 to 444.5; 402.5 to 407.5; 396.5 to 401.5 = -0.4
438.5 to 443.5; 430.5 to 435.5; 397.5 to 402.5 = 8.8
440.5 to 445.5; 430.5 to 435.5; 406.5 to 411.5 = 0.3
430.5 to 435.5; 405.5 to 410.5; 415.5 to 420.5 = 0.7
